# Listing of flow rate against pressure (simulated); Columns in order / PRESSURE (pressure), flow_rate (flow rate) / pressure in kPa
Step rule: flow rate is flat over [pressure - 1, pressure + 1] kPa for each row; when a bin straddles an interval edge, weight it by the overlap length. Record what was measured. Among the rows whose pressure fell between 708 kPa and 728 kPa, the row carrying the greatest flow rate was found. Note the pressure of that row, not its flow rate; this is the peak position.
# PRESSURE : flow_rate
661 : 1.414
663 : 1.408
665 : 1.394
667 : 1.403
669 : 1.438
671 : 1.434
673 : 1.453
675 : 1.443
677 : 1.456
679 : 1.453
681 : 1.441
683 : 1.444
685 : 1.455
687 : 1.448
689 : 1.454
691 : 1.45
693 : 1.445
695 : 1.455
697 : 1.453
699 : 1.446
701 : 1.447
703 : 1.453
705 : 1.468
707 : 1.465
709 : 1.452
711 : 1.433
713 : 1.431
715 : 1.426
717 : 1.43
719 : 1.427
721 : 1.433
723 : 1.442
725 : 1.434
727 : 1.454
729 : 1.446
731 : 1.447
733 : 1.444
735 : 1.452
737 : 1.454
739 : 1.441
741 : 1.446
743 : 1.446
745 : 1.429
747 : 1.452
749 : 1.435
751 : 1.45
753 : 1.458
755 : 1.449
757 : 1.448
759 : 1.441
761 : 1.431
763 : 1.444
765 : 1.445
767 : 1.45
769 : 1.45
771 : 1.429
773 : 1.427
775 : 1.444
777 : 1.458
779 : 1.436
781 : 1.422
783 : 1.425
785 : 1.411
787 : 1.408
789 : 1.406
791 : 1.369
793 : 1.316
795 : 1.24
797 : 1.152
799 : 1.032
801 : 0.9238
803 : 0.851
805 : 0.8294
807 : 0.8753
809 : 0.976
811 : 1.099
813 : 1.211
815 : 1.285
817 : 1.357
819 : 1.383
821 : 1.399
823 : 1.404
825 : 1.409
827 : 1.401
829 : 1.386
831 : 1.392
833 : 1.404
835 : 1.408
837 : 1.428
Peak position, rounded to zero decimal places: 727 kPa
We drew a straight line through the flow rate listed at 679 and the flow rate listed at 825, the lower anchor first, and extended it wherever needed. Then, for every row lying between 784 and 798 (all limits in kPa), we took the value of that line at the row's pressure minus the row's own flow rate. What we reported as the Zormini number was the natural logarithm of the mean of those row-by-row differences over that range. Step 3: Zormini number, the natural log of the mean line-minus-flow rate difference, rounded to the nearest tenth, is -2.4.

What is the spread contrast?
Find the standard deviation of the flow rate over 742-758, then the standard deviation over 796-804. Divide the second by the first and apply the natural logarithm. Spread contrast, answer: 2.6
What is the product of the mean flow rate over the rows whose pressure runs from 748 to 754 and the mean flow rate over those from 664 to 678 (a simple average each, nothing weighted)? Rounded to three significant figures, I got 2.07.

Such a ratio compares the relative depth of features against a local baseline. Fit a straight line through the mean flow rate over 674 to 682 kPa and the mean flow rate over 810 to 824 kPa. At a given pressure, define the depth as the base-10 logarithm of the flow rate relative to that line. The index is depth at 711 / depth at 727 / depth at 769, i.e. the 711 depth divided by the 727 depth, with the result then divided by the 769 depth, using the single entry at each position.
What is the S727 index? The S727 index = 11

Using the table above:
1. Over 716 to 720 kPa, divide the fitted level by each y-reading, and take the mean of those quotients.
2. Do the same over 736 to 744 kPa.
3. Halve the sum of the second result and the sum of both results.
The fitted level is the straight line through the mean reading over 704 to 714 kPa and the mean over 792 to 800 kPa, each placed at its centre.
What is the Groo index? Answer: 1.43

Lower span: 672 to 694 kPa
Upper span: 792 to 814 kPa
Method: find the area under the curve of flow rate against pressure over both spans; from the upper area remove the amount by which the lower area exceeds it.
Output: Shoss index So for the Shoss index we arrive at 14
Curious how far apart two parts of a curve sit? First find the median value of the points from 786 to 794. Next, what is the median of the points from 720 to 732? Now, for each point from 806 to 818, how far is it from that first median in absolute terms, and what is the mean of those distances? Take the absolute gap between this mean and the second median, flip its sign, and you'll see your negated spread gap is -1.19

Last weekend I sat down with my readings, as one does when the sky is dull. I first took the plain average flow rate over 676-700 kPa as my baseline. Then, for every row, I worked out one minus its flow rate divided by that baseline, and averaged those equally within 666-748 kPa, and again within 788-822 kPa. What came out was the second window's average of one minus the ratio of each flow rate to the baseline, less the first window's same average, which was 0.20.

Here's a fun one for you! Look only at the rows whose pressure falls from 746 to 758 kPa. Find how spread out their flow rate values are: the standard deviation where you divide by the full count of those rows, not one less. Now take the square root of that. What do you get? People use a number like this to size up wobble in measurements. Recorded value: 0.083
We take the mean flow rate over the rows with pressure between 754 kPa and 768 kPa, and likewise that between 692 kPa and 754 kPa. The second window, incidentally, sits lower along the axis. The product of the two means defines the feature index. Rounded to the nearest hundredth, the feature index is 2.09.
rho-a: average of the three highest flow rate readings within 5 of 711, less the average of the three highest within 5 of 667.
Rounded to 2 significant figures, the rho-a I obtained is 0.023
